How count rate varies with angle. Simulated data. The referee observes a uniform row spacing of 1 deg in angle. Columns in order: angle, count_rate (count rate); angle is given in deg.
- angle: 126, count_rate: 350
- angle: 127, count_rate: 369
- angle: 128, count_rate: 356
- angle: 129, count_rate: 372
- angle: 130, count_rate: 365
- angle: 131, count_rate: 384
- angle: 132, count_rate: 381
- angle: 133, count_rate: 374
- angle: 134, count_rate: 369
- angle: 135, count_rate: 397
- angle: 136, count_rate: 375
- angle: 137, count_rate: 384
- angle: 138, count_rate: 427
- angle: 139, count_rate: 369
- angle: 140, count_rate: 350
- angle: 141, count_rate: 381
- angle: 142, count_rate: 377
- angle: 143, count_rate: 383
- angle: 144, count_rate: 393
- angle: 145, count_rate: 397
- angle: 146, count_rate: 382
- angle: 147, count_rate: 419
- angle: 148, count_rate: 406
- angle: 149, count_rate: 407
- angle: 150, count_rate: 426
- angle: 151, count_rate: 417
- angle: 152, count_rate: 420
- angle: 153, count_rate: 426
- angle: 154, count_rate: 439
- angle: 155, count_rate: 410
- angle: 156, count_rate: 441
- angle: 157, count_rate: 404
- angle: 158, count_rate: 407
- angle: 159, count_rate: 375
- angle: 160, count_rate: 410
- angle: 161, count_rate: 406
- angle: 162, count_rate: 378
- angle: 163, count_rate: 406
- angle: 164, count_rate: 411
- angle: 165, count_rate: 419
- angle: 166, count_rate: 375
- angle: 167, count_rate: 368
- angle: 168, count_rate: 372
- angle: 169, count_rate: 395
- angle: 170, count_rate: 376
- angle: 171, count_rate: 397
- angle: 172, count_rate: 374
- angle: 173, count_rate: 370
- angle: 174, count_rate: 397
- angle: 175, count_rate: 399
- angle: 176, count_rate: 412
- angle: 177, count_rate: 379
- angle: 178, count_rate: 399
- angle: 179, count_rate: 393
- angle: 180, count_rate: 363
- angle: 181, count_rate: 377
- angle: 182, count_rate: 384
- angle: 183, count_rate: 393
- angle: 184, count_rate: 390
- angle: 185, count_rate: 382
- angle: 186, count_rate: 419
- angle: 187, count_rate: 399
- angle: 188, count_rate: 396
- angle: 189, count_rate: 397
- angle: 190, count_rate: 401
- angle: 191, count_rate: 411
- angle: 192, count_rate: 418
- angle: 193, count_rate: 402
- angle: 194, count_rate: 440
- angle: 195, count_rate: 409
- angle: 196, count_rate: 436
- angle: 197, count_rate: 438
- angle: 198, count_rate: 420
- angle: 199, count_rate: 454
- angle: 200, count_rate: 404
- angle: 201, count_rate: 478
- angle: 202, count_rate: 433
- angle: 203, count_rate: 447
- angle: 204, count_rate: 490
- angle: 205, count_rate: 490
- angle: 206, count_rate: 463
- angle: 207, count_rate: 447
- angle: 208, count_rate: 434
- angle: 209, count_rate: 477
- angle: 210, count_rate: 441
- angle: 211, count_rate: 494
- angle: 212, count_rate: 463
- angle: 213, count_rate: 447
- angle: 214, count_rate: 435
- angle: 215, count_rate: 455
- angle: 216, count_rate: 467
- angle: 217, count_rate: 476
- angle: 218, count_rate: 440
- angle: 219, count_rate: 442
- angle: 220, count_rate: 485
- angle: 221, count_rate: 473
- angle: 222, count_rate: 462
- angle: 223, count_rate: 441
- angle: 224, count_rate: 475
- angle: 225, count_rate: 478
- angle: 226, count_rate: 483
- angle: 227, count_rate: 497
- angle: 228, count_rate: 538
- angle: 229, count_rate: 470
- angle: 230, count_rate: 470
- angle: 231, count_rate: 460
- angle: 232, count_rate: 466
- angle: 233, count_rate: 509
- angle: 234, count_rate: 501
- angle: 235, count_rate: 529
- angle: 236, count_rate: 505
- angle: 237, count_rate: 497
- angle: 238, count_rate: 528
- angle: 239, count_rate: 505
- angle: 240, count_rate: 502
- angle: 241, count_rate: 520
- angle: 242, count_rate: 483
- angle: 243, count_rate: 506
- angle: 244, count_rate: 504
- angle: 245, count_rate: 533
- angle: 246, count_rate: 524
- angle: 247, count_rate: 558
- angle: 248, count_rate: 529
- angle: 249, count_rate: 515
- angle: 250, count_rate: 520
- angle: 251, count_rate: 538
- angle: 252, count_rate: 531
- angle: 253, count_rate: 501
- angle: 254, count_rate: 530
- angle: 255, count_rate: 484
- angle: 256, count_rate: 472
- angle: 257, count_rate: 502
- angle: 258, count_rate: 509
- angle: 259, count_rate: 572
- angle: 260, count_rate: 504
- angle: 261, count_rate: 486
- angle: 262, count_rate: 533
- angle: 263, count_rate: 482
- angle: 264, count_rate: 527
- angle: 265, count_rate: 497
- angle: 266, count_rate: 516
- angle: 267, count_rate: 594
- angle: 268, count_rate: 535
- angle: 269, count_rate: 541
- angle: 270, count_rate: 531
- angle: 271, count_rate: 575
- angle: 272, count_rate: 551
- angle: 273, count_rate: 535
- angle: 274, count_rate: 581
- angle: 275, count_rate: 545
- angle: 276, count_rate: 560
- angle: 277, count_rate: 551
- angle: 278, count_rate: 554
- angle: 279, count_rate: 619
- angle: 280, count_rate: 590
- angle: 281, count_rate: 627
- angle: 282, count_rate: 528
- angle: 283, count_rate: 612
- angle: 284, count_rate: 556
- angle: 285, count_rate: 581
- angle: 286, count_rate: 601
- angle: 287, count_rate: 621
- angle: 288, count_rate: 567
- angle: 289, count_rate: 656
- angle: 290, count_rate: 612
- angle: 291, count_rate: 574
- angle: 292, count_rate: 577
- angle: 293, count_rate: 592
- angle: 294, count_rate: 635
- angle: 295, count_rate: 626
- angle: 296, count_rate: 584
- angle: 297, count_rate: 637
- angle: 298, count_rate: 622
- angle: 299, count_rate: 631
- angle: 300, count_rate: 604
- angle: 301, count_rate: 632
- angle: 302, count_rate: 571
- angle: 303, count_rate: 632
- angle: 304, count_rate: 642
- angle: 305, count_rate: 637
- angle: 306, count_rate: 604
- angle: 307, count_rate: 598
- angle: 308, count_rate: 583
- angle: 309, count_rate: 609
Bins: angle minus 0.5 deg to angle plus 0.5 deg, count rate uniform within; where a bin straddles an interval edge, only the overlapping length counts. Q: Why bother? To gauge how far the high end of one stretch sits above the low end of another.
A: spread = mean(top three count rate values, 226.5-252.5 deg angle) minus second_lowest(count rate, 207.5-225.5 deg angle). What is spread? 110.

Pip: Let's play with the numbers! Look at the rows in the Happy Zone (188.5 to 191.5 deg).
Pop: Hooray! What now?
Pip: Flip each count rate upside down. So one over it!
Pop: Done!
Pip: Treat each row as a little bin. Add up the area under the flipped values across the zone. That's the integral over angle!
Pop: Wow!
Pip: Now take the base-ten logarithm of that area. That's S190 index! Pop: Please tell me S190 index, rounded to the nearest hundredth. -2.13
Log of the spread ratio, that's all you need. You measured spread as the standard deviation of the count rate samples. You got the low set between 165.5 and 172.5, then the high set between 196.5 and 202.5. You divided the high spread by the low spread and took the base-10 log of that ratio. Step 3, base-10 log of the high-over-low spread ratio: 0.35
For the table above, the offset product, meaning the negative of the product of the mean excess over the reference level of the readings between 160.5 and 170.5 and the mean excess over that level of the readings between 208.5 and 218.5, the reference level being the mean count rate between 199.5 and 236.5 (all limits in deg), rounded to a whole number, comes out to -773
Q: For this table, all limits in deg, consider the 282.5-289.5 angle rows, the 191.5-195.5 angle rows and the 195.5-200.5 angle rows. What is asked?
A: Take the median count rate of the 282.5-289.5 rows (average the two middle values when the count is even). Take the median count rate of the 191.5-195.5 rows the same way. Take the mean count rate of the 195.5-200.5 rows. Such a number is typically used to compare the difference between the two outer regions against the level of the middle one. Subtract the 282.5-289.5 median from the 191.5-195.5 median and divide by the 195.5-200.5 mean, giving -0.4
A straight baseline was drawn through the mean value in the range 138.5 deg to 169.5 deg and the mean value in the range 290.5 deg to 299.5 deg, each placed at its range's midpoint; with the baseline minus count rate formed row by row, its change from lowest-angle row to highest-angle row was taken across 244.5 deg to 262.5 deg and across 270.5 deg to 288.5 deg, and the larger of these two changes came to 33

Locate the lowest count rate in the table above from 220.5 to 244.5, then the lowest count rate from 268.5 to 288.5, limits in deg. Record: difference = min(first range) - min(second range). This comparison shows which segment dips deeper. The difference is -87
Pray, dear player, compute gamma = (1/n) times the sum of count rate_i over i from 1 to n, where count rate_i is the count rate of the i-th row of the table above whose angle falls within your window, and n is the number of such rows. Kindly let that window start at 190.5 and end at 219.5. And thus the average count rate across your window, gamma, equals 447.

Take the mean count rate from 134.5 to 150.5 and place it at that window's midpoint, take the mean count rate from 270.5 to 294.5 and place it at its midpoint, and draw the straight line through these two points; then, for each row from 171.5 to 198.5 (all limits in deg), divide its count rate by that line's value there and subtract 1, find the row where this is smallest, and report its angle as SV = 180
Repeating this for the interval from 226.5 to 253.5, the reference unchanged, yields 231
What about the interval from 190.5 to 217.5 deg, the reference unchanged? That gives 200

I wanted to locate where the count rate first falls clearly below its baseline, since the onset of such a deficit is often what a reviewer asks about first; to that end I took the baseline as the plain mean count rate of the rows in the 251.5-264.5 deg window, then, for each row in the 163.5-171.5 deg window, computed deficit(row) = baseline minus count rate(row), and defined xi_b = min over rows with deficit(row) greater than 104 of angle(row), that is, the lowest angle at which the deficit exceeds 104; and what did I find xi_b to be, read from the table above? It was 166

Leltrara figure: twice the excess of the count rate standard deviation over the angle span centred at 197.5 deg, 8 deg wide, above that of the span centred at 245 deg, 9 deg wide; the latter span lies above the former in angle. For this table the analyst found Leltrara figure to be 6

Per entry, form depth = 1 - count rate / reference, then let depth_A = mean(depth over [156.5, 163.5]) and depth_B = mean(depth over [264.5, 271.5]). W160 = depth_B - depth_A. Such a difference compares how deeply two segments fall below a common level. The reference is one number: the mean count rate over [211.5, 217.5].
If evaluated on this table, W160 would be -0.31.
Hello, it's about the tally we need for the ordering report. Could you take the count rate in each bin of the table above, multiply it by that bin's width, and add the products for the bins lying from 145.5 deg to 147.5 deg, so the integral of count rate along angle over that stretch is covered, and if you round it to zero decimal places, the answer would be 801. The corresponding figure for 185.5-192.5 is 2841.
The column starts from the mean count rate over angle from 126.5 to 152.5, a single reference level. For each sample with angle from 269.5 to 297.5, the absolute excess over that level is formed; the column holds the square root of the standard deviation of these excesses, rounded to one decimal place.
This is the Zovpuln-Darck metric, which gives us 5.9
